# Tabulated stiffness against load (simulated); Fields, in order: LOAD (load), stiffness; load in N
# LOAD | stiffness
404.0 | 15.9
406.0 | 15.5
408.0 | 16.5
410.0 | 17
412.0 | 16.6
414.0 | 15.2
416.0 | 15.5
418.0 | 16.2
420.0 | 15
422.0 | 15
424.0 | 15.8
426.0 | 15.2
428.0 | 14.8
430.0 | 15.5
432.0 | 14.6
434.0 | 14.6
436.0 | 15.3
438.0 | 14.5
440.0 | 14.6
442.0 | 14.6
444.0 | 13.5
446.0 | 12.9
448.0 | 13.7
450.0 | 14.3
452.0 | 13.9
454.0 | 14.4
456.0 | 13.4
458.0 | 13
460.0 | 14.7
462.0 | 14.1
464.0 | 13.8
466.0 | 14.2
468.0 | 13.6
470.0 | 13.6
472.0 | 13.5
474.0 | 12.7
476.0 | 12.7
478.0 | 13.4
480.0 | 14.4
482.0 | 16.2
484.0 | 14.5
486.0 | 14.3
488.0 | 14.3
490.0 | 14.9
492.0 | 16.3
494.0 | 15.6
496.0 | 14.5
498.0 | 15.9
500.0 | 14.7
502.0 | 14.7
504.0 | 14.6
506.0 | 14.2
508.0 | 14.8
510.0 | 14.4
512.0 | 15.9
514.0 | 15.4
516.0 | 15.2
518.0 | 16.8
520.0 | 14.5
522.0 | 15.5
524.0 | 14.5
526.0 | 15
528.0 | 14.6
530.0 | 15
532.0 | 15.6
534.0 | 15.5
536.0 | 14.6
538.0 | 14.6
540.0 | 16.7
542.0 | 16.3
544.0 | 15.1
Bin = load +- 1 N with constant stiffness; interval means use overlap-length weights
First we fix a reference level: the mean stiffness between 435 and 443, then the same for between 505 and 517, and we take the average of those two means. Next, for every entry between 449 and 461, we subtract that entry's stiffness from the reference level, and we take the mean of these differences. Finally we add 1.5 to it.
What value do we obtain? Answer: 2.42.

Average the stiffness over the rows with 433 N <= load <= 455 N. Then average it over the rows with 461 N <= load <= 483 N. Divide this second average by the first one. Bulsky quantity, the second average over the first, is 0.97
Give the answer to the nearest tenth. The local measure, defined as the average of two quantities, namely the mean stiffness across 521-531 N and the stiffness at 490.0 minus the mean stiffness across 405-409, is 6.9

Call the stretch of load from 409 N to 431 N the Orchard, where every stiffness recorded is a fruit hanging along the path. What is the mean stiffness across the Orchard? 15.6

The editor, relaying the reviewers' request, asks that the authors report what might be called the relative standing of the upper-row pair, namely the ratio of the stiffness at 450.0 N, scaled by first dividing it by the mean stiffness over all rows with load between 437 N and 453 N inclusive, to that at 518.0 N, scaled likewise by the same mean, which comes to 0.85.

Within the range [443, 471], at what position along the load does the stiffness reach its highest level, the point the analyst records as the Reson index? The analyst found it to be 460.0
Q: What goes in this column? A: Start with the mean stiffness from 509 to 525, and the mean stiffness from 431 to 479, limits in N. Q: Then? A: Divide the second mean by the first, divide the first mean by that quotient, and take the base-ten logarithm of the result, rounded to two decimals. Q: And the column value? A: 1.22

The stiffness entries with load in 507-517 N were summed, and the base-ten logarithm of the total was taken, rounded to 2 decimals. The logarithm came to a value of 1.88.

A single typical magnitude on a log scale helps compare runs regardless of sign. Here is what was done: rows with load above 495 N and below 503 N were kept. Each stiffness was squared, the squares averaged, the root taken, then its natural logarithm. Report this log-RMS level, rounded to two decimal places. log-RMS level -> 2.71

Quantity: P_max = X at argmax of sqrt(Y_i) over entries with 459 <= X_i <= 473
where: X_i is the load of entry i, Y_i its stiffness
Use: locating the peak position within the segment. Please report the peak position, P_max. 460.0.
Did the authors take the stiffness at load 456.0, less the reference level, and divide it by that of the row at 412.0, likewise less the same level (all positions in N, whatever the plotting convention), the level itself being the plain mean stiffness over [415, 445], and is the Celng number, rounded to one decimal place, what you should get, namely -1.0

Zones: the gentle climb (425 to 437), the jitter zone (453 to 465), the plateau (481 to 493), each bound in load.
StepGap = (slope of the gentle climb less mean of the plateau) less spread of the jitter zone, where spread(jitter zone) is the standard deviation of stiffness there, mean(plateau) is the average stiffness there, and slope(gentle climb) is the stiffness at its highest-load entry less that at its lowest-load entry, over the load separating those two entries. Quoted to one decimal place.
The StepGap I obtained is -15.7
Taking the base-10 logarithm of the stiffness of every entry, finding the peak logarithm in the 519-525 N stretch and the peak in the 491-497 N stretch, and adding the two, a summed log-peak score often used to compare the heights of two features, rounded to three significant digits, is 2.40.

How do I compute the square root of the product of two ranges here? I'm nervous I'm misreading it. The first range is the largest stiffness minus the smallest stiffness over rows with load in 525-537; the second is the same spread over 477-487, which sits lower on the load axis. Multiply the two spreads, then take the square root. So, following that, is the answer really 1.7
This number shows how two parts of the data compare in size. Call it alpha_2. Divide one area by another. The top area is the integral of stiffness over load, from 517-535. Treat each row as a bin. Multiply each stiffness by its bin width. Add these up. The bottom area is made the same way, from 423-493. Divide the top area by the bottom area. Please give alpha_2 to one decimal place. 0.3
